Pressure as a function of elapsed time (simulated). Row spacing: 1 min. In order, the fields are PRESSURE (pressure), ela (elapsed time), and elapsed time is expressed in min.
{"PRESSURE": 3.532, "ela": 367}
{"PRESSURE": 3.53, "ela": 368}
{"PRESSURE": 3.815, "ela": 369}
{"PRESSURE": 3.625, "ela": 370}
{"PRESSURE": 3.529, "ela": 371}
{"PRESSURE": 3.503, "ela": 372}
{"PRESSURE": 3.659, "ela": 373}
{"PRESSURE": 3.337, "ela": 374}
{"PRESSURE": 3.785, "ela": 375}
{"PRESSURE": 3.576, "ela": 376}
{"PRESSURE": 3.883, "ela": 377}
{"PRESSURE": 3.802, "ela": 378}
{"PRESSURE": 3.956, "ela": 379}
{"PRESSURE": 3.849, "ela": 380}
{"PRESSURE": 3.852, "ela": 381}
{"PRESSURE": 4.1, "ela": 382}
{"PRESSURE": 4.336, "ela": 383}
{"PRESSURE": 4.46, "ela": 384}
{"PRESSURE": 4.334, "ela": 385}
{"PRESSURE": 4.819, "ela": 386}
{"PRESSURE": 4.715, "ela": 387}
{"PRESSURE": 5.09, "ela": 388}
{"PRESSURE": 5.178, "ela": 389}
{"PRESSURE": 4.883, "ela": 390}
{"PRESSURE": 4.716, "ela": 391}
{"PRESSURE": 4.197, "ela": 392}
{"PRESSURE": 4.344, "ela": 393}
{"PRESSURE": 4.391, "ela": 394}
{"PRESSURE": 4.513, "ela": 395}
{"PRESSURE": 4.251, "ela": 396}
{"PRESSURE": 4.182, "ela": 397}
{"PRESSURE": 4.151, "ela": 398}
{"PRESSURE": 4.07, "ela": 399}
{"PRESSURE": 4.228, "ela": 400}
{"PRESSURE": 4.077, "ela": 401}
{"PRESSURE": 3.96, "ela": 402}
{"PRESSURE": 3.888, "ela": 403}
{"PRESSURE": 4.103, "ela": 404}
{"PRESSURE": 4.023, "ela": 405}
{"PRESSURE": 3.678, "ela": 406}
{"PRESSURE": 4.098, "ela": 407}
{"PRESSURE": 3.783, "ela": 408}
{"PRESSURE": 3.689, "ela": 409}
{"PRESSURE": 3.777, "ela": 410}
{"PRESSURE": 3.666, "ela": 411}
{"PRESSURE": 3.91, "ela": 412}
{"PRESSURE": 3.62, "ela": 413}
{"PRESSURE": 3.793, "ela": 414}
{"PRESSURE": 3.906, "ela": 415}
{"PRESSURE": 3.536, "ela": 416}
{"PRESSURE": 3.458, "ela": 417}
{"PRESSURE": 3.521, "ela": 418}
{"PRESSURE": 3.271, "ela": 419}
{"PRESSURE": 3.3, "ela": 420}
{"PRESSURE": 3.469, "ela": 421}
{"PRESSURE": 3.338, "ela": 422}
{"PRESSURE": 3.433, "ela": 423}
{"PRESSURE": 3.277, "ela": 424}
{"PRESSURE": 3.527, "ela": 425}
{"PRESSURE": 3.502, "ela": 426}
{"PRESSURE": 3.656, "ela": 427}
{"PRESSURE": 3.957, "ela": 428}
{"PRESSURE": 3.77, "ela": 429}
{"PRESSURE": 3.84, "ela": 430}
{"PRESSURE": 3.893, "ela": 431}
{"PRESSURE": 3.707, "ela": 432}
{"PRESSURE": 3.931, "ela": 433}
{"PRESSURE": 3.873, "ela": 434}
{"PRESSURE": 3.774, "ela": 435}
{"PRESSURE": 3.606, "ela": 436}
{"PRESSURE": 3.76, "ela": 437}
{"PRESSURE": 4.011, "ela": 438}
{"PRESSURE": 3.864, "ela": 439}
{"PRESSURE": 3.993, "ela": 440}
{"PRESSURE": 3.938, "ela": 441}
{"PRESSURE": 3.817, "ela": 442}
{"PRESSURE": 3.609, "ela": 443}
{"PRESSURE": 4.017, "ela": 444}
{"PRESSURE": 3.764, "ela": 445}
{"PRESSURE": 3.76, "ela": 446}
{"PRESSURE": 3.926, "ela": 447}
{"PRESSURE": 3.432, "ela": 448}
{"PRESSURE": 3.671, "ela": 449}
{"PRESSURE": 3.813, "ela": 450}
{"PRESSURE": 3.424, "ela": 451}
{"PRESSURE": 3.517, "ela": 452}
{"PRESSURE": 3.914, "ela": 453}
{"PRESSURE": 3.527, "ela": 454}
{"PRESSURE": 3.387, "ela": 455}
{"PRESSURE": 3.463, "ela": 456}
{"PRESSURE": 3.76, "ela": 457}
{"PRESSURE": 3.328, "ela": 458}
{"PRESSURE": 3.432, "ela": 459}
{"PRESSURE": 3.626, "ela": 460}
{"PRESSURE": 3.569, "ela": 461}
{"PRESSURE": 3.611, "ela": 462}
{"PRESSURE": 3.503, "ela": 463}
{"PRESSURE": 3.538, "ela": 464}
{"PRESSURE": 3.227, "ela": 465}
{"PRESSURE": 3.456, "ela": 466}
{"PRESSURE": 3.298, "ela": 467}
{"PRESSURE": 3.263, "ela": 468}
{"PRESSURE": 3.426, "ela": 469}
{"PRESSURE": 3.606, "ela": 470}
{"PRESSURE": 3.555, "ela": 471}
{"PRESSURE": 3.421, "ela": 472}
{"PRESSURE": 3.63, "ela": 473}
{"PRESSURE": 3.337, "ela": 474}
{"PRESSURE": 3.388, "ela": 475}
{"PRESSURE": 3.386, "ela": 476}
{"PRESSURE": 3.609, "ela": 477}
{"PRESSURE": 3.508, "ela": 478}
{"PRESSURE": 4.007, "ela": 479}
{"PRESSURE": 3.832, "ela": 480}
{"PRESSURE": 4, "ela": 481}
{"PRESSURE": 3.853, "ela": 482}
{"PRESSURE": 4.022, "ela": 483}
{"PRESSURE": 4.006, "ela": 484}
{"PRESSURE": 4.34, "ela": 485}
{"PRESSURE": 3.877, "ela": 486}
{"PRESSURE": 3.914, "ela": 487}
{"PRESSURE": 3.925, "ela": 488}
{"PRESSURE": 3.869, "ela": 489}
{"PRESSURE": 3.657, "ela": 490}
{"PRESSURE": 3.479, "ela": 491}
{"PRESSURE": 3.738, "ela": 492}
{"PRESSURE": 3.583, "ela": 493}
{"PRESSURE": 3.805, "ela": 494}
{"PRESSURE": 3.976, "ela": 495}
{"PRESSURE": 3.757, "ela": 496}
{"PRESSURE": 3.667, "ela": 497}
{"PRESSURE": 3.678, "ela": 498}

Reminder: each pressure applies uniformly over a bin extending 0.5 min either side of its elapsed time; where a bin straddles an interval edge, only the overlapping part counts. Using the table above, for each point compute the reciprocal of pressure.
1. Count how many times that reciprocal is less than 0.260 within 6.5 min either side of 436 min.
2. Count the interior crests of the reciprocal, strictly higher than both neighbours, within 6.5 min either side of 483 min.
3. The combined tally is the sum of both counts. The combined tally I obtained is 12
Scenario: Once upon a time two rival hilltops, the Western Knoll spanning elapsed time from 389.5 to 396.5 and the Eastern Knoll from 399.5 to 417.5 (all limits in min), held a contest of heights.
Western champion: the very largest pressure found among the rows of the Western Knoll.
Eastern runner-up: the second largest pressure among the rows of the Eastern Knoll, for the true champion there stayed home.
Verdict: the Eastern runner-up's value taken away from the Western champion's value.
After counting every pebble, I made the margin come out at 0.78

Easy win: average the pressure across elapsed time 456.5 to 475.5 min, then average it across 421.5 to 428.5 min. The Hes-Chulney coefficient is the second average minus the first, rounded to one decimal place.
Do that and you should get 0.1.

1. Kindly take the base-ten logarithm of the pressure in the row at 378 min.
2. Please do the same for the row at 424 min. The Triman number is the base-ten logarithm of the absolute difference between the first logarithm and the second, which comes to -1.2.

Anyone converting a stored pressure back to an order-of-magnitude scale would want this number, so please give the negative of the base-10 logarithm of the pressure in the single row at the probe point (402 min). -0.598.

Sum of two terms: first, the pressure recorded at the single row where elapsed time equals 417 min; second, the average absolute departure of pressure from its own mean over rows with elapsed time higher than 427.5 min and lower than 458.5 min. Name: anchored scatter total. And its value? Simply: 3.6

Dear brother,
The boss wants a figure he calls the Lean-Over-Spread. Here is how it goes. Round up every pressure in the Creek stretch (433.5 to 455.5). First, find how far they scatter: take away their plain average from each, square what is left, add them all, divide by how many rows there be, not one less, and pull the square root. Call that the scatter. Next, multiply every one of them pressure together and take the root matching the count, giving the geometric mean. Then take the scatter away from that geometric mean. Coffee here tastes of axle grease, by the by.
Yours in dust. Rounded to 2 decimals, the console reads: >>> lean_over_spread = 3.55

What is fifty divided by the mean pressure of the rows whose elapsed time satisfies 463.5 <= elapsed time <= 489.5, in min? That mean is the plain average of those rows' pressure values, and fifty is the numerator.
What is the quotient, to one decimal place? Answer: 13.6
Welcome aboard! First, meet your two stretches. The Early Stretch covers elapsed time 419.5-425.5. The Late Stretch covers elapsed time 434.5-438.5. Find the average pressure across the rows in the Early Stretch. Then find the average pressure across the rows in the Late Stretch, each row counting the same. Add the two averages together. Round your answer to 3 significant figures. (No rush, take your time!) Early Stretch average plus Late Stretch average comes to 7.18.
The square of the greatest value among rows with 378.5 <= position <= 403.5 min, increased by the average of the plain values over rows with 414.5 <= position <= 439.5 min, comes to 30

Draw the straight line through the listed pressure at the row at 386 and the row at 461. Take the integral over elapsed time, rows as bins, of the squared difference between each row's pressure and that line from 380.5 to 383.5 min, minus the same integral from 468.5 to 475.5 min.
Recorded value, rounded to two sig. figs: 1.9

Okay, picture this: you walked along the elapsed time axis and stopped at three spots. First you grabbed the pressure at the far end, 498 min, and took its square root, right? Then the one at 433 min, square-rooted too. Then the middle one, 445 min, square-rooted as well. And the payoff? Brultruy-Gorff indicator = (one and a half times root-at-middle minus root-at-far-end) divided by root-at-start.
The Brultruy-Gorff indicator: 0.501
